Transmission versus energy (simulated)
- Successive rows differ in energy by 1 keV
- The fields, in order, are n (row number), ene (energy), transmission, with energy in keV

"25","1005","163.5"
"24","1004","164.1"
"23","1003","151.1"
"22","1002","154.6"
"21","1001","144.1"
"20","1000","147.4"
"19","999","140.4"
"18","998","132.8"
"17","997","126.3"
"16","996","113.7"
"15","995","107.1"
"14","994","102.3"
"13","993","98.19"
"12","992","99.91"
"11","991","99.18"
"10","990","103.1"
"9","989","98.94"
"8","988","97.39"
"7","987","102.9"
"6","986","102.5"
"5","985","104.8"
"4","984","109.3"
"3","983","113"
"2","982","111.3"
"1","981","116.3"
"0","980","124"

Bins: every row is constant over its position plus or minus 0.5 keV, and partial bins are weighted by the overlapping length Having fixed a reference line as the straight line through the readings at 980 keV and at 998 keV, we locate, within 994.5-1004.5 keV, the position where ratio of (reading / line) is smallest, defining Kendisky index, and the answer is 995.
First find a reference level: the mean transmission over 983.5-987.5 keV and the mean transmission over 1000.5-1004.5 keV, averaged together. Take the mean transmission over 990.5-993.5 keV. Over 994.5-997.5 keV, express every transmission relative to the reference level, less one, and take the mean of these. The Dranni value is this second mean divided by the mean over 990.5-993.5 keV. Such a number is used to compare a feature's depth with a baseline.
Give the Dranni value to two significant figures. -0.0011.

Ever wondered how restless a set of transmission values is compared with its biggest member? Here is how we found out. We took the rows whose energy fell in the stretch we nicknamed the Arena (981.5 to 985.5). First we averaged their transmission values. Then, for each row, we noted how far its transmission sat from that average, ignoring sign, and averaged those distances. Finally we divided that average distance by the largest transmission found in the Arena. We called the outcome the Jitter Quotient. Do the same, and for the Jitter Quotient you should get 0.023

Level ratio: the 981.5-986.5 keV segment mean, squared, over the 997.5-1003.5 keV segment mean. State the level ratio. 81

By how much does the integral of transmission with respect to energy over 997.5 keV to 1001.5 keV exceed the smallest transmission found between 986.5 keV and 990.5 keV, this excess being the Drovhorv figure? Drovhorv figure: 467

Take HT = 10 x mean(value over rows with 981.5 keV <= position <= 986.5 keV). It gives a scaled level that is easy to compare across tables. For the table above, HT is 1082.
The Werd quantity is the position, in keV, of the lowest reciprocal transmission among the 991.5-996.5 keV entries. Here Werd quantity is 996 keV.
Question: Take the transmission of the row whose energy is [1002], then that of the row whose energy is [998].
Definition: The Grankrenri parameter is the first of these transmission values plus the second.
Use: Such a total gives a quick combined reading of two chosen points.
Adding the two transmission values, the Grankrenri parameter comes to 287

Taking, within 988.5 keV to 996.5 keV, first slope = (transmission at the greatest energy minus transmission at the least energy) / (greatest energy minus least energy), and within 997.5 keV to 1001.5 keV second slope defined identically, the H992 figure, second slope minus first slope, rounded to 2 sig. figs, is 1.7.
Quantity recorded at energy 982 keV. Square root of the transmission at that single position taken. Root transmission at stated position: 10.5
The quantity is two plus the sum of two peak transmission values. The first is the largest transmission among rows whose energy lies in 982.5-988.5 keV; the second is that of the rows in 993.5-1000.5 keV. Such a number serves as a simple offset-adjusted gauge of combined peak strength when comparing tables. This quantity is 262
